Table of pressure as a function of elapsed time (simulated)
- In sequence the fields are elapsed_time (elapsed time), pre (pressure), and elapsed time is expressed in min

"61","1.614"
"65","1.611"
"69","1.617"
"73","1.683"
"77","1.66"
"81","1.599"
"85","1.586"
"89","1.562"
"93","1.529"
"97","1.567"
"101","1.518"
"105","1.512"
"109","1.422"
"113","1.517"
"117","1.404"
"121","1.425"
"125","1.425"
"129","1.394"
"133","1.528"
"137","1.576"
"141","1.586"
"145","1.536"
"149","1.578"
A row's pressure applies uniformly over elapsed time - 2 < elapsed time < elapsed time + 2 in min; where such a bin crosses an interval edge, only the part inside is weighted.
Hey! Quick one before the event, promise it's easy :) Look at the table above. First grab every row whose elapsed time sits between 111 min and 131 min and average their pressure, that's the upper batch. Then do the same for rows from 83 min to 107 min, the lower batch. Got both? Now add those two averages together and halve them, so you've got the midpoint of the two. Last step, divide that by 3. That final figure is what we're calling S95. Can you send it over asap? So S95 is 0.496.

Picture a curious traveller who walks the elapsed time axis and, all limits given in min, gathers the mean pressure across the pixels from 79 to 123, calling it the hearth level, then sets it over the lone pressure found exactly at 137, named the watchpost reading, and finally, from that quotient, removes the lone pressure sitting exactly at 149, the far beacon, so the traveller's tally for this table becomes -0.618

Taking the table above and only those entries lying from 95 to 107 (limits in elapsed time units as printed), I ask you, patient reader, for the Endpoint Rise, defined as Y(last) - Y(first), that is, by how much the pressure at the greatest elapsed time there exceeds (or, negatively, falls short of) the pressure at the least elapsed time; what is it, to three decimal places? -0.055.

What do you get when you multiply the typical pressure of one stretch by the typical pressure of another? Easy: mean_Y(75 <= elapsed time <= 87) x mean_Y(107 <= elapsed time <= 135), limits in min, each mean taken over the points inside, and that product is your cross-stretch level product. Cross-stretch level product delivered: 2.33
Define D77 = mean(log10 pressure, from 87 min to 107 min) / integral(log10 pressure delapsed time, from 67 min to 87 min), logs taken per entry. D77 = 0.0441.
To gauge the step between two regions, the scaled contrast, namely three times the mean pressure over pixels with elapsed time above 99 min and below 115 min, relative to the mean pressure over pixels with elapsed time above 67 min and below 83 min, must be 2.73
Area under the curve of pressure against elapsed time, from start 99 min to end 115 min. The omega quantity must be 24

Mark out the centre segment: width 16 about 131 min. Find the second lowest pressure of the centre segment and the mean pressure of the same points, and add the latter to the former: 2.91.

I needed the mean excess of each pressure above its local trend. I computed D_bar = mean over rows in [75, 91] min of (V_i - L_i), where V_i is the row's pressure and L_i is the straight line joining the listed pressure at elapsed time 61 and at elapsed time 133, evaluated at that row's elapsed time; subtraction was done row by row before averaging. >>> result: 0.01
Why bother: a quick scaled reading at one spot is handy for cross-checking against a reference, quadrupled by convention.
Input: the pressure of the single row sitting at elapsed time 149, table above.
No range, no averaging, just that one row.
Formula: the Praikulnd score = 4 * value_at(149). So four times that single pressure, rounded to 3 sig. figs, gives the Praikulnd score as 6.31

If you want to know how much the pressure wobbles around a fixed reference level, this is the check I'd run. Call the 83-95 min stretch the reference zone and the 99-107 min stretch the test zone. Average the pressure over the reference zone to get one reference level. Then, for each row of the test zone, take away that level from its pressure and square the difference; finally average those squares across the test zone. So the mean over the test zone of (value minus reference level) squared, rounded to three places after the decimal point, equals 0.002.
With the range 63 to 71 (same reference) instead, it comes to 0.003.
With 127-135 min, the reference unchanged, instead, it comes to 0.014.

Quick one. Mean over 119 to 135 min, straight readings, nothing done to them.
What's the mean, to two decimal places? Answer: 1.44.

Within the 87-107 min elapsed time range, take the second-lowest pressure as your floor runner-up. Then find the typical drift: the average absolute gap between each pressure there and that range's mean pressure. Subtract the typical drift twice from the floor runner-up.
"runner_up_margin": 1.47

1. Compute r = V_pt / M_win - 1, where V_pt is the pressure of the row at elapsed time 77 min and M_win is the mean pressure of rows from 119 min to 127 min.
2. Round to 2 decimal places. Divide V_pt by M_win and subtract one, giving 0.16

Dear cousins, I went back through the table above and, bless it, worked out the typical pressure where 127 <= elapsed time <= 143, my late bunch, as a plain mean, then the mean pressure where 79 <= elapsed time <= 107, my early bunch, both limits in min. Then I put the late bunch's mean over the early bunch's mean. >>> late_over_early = 0.98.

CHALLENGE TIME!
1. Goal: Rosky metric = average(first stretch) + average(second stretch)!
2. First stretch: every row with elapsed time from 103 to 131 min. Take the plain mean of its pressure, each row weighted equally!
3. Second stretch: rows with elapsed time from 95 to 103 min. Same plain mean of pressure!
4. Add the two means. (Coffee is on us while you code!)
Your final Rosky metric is 2.99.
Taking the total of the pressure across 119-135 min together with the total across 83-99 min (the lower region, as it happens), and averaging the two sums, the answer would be 6.01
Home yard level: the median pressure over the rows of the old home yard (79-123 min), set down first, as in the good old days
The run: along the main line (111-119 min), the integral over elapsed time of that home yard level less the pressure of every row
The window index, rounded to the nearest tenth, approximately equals 0.5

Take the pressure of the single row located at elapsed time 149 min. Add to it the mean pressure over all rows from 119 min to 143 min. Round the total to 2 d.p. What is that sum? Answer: 3.07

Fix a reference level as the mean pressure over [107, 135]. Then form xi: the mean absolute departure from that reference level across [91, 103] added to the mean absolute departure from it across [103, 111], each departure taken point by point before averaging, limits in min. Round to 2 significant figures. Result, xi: 0.14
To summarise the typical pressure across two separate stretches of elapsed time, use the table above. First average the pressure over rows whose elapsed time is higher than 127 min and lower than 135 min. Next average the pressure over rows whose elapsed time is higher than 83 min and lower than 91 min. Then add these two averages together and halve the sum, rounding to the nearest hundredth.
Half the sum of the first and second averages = 1.52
